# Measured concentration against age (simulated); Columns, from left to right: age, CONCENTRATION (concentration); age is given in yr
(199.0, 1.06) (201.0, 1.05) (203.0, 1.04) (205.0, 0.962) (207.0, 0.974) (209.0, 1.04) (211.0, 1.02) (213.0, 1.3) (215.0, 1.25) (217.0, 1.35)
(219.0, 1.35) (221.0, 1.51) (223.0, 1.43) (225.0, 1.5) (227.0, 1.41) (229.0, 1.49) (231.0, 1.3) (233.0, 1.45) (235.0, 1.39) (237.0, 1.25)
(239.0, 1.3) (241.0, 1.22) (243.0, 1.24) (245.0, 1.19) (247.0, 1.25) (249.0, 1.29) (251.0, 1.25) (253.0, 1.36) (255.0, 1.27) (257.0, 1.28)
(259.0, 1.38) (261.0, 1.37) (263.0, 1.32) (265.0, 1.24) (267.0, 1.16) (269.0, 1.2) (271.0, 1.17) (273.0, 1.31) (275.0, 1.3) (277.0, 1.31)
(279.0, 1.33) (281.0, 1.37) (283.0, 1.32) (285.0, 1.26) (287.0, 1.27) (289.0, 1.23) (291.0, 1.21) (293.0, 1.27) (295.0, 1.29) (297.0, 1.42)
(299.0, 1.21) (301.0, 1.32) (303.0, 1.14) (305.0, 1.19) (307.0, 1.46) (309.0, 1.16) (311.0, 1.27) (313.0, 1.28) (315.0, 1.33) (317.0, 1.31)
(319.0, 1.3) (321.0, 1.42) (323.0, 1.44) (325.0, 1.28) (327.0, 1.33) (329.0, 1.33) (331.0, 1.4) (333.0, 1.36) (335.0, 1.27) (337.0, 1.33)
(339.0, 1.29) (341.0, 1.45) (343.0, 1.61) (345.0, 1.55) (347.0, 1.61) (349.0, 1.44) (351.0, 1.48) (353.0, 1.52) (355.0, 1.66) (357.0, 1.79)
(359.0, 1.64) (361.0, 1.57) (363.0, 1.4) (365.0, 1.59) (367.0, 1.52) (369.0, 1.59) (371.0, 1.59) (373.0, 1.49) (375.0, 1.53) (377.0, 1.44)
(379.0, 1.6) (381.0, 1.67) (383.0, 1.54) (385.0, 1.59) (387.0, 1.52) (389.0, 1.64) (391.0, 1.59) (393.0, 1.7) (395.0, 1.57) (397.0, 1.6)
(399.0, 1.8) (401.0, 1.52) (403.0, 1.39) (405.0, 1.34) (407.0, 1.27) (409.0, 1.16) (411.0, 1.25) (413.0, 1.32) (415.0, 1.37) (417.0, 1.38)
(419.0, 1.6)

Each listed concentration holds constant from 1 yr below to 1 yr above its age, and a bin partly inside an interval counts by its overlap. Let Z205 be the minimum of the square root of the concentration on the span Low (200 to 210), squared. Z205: 0.96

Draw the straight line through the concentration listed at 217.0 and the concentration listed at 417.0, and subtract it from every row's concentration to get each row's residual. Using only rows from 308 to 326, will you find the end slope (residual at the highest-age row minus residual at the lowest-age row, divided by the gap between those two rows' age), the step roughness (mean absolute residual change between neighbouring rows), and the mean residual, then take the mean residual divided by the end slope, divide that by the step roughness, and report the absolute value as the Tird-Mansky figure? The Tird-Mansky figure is 120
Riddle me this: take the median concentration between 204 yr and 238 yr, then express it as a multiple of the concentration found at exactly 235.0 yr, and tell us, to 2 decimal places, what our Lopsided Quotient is 0.97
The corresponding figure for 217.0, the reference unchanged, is 1.00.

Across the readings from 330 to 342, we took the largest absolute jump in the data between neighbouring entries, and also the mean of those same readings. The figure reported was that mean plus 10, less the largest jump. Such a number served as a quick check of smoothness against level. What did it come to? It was 11.2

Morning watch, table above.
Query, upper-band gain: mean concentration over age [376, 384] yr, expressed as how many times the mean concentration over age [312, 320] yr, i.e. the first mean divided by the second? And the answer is 1.20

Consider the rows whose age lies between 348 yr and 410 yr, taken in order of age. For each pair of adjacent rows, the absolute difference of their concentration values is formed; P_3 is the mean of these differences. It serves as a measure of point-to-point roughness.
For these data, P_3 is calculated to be 0.10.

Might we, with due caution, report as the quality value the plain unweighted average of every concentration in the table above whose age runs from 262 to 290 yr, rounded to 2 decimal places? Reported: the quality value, 1.27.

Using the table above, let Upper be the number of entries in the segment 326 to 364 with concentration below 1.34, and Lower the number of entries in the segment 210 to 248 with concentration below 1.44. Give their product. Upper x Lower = 75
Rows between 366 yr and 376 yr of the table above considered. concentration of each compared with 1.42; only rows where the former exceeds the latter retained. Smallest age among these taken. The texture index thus 367.0 yr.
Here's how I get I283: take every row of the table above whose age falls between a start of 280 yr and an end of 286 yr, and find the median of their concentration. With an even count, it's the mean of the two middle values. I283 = 1.32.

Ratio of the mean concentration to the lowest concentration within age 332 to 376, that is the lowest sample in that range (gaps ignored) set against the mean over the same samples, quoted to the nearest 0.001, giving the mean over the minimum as 1.191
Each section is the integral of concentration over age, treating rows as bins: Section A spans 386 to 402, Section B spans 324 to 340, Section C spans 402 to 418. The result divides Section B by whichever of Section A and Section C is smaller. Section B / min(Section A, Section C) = 1.01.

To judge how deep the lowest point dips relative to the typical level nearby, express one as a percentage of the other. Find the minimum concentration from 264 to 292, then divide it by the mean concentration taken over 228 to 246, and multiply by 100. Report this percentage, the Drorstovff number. 88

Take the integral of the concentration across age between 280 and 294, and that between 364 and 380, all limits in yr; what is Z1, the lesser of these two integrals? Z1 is 18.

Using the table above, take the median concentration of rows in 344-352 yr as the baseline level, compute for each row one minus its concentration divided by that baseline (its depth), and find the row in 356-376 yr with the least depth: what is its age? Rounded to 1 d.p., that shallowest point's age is 357.0 yr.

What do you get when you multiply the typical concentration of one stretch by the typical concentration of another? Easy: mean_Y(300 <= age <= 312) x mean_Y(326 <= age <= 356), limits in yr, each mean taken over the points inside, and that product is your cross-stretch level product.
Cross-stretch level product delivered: 1.81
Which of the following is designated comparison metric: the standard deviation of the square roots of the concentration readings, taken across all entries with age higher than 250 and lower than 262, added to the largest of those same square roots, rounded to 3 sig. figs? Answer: 1.20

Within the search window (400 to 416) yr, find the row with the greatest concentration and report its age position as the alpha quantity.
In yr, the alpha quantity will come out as 401.0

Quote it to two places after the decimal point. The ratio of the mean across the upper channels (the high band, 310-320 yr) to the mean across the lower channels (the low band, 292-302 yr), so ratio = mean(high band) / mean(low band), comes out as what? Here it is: 1.00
